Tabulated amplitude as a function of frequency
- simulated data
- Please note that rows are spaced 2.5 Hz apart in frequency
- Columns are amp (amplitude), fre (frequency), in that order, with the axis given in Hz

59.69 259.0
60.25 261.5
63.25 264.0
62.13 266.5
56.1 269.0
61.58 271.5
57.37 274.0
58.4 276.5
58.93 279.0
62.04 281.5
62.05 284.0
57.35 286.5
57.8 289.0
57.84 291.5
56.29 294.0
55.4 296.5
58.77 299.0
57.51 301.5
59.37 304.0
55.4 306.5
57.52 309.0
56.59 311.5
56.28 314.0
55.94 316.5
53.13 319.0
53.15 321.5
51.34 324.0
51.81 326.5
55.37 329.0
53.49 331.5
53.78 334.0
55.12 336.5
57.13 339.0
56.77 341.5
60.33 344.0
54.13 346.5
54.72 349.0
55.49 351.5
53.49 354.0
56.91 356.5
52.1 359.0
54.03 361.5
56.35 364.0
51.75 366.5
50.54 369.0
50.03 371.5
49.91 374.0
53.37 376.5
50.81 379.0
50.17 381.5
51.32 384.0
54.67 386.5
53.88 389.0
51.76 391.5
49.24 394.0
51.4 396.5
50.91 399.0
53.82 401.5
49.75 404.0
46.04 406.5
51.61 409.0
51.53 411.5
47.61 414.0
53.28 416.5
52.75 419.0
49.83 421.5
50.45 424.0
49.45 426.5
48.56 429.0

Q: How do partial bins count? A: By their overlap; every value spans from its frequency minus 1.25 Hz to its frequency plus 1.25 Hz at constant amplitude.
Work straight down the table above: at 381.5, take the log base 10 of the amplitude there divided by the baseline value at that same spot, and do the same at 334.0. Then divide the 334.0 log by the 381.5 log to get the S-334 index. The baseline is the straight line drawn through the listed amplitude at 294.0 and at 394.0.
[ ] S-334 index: 5.9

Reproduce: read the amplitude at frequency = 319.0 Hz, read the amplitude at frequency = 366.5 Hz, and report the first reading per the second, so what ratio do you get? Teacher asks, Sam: 1.03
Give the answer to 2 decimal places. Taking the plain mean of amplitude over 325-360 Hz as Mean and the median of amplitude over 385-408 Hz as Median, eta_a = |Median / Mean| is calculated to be 0.93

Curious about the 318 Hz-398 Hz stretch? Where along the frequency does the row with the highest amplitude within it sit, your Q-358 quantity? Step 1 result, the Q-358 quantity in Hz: 344.0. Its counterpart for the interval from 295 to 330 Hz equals 304.0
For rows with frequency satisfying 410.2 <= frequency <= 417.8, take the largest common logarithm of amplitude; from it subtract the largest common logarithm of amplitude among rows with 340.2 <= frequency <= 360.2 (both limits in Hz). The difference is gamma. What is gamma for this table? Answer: -0.054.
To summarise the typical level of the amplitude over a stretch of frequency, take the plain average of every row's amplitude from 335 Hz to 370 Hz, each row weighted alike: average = 55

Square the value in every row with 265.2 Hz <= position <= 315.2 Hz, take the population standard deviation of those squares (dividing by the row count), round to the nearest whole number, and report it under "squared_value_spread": 252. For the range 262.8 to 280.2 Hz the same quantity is 295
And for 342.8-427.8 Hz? 292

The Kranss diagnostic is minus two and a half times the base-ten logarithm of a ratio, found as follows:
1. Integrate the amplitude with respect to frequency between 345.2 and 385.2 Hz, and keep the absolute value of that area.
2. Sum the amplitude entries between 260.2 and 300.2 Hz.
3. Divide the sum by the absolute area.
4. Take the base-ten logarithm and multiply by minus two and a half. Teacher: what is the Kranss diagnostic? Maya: 0.873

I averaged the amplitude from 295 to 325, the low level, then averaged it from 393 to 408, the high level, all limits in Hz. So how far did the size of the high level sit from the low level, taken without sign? 6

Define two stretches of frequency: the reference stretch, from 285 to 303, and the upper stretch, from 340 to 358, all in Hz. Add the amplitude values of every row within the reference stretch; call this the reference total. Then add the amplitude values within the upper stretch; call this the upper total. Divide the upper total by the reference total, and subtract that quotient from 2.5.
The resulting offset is 1.52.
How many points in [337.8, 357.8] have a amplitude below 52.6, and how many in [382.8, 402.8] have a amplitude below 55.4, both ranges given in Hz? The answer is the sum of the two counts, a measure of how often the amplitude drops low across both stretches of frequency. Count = 8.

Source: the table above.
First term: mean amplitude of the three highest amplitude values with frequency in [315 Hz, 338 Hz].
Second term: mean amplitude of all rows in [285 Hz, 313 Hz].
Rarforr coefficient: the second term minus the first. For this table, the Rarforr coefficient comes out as 1.8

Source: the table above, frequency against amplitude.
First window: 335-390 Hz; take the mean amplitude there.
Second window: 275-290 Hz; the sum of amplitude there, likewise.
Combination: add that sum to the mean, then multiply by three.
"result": 1231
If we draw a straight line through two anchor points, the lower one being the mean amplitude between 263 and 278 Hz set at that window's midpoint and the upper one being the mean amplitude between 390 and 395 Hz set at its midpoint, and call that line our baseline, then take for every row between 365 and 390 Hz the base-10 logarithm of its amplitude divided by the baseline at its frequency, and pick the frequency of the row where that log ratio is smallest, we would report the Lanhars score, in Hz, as 371.5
